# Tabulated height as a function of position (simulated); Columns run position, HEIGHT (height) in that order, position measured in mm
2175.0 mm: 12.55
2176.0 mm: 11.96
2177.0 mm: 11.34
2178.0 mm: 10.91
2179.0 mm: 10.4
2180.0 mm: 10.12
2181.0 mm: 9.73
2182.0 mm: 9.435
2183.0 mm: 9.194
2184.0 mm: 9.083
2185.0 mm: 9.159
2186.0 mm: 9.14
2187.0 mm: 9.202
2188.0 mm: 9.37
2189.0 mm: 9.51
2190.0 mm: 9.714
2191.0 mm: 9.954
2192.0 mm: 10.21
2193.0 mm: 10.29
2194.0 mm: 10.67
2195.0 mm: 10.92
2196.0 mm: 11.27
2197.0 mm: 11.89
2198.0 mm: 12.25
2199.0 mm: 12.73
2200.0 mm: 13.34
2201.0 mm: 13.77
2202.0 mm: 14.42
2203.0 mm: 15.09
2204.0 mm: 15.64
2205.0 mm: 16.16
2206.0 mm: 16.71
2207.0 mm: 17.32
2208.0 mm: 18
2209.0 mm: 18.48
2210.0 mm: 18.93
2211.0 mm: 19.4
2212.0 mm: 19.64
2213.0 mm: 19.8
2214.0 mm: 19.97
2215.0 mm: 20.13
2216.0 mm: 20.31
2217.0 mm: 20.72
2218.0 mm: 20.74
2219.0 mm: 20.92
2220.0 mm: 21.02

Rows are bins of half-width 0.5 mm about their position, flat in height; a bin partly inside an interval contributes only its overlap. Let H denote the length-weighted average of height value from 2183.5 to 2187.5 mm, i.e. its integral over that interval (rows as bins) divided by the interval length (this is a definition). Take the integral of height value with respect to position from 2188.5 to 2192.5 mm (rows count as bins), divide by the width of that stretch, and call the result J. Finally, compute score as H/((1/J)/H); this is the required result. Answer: 824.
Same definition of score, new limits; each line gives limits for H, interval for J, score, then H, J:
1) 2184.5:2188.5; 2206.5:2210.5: 1545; 9.2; 18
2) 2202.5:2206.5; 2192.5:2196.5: 2727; 15.9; 11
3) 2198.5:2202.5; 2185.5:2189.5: 1712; 13.6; 9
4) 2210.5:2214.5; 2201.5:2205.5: 5950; 19.7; 15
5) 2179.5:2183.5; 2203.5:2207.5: 1523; 9.6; 16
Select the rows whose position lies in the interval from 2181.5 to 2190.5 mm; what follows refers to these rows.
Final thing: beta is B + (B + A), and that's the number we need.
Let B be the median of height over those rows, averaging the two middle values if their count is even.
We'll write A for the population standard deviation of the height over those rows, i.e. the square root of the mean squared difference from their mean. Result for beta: 19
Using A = 0.2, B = 9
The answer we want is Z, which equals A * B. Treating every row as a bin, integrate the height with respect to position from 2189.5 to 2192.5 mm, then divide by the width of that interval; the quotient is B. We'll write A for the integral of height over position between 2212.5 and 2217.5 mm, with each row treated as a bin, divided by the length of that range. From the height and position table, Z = 201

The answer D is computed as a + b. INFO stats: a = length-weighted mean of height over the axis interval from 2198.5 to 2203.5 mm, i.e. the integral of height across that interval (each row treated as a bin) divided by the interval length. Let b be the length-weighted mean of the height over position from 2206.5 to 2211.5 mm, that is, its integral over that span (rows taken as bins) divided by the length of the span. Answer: 32.3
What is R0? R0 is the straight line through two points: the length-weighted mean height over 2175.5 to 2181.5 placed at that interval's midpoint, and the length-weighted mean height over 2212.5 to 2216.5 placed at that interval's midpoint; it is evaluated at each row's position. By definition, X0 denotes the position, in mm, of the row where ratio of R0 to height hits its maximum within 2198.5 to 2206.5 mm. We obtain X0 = 2199.0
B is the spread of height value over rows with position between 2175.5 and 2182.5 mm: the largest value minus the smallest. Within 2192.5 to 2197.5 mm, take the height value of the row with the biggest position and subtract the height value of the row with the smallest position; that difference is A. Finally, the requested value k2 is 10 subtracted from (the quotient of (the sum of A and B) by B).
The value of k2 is -8.4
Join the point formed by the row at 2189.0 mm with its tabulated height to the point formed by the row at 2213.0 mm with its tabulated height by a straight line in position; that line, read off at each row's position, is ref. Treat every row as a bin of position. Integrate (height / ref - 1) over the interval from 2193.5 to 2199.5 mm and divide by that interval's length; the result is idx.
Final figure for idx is -0.09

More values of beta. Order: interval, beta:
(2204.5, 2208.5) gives 35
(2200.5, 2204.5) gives 30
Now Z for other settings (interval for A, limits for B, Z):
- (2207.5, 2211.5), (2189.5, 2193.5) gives 188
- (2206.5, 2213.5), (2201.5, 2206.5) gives 293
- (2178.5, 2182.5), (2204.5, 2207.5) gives 166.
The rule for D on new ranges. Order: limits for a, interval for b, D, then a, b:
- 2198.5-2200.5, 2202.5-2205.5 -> 28.7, 13.0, 16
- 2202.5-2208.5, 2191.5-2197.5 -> 27.4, 16.5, 11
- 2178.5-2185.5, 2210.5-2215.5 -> 29.4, 9.6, 20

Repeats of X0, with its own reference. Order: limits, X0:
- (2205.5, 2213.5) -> 2206.0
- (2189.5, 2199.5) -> 2190.0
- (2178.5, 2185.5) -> 2185.0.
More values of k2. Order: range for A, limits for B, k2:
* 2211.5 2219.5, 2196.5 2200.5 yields -8.1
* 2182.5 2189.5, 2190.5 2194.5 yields -8.6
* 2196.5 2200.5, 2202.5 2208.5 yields -8.5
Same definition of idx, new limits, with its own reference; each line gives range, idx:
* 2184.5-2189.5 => 0.08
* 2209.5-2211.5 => 0.02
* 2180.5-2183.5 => 0.46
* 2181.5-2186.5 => 0.26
